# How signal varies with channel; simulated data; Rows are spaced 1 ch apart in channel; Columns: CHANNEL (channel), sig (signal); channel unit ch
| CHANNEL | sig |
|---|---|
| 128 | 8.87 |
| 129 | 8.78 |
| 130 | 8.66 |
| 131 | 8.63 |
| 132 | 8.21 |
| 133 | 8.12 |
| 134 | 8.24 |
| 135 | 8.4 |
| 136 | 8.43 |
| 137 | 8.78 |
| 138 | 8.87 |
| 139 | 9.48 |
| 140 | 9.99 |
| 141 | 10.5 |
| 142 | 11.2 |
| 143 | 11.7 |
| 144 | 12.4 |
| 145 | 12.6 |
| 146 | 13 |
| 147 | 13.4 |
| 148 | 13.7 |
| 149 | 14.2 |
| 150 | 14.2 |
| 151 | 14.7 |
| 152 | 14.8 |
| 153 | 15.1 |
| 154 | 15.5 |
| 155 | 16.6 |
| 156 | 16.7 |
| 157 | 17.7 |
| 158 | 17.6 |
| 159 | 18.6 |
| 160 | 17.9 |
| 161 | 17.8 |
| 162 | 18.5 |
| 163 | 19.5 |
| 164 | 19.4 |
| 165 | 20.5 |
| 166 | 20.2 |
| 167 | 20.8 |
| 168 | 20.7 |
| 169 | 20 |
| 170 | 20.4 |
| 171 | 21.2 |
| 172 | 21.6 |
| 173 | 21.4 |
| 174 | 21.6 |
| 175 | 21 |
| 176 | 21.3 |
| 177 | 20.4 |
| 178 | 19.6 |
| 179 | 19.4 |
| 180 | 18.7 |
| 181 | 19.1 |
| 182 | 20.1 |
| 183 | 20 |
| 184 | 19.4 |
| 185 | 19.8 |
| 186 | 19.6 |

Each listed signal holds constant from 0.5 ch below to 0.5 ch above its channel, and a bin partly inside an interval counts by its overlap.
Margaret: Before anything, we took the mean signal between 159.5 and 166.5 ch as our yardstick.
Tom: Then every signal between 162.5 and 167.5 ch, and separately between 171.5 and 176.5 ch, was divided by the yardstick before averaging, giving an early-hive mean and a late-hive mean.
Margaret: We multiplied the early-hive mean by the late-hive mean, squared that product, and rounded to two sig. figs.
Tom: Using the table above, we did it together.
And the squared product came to 1.4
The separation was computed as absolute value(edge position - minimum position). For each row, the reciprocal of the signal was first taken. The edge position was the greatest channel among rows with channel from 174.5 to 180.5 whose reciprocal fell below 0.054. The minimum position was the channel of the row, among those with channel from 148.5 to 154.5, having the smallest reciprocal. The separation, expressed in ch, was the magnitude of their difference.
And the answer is 26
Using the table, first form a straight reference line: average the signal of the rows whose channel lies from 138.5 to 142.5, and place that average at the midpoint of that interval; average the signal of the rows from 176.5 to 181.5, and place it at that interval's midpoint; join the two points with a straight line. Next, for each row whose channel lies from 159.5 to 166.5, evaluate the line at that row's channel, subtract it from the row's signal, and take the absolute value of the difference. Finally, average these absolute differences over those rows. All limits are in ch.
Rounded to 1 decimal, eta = 3.5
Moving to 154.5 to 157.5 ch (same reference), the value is 3.0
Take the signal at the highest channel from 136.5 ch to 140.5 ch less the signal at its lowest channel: 1.2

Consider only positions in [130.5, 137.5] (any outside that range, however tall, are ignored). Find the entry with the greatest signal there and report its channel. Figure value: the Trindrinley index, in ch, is 137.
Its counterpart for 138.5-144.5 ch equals 144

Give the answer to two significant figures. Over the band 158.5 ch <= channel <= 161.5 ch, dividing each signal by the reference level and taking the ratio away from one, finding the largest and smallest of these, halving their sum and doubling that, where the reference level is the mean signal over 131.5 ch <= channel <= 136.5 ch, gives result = -2.4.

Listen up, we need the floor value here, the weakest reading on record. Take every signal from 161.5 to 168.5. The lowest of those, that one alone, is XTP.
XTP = 18.5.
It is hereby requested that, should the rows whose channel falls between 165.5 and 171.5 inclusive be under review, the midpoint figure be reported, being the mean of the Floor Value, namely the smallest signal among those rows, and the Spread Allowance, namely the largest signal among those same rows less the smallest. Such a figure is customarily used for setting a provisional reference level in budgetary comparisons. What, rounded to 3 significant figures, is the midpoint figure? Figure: 10.6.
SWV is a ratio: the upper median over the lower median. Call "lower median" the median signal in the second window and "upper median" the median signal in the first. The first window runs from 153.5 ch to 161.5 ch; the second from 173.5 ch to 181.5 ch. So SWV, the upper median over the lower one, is 0.88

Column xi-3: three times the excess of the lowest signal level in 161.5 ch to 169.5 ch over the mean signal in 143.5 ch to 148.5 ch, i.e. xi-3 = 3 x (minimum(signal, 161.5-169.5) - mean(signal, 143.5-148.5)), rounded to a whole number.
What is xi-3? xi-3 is 16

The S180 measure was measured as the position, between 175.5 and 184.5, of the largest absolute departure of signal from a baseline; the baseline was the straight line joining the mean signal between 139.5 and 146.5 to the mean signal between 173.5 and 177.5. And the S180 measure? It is 184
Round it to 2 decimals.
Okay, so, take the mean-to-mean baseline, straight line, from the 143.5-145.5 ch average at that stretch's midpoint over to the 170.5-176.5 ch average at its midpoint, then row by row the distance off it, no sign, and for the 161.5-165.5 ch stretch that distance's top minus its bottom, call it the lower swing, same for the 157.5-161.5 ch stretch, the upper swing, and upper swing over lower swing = 1.30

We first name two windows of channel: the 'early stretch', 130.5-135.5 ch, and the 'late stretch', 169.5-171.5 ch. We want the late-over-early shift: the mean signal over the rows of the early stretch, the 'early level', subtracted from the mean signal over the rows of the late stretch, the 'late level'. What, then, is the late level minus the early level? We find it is 12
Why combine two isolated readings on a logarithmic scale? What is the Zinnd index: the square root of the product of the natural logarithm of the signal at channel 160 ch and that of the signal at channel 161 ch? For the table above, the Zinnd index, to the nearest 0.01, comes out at 2.88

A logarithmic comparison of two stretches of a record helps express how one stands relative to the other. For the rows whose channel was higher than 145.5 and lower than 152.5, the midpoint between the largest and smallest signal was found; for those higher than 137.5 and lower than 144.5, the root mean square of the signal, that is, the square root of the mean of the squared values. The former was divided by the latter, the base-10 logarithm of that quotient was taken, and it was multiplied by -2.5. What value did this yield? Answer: -0.29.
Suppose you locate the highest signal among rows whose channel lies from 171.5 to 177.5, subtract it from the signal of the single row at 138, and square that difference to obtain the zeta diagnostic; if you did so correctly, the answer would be 162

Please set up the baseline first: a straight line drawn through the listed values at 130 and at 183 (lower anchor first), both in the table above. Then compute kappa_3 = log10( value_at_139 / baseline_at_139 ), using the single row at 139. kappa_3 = -0.05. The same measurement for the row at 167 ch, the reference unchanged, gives 0.10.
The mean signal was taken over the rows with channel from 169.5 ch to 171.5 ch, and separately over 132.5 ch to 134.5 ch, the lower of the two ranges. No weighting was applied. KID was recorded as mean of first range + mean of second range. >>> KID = 29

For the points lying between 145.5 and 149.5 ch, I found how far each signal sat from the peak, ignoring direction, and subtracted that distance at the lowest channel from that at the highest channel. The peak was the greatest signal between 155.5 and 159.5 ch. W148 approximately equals -1.2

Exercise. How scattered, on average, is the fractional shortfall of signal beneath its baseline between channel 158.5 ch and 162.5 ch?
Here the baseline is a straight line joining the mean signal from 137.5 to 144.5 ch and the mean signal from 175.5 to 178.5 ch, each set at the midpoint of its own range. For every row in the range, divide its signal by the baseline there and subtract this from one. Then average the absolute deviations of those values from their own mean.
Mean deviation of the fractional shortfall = 0.03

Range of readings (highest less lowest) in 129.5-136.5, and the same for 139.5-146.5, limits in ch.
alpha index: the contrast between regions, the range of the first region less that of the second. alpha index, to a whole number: -2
